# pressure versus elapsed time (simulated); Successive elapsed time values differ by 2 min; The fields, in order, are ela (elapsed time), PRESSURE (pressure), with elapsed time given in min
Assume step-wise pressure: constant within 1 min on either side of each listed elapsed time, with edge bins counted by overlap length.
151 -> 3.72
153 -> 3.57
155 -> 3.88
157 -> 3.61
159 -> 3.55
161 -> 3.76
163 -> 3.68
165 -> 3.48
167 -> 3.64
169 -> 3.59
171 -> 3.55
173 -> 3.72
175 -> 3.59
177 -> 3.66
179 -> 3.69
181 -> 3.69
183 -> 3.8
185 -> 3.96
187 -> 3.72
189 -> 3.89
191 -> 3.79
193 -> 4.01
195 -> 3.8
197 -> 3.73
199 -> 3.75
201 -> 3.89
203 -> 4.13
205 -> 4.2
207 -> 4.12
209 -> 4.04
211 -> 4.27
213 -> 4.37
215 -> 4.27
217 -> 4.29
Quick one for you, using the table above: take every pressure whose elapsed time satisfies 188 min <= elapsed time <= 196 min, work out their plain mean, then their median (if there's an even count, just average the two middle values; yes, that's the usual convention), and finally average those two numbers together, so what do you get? 3.86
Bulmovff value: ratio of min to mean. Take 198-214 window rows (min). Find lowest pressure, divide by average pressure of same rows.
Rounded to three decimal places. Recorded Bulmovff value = 0.915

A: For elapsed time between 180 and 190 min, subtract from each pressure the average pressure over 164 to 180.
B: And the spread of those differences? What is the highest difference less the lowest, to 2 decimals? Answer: 0.27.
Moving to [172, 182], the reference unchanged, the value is 0.13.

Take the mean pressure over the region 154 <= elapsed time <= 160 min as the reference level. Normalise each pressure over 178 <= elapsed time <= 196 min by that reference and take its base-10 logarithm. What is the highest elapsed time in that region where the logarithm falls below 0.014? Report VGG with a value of 195 min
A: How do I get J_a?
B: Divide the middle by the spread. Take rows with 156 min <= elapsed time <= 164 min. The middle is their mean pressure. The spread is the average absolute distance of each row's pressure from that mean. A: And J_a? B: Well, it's 52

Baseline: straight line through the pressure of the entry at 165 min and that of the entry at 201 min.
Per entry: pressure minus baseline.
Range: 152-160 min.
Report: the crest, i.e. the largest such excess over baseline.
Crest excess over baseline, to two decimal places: 0.51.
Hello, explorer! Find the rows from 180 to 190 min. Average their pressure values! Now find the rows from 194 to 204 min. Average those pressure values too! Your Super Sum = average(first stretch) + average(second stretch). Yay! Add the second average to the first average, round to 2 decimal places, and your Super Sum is 7.67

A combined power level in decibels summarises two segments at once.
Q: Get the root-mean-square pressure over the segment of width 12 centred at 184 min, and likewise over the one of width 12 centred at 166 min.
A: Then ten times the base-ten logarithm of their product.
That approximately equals 11.4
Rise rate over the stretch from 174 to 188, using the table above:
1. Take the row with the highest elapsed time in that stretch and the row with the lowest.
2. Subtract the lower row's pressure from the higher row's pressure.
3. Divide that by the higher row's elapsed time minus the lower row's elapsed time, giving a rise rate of 0.011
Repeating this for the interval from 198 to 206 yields 0.075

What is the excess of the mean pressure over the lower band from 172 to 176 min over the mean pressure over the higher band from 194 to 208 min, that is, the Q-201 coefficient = -0.29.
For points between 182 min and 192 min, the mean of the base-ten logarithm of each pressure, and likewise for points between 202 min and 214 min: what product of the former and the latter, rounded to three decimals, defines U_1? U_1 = 0.363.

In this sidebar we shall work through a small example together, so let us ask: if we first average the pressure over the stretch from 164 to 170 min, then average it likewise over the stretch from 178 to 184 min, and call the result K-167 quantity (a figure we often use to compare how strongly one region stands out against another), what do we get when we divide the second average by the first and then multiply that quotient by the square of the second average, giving 14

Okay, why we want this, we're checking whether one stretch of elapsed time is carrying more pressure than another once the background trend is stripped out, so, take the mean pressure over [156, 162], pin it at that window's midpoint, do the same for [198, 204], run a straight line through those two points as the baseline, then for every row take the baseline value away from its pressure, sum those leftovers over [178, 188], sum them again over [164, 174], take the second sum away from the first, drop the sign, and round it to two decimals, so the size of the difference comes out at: 0.41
